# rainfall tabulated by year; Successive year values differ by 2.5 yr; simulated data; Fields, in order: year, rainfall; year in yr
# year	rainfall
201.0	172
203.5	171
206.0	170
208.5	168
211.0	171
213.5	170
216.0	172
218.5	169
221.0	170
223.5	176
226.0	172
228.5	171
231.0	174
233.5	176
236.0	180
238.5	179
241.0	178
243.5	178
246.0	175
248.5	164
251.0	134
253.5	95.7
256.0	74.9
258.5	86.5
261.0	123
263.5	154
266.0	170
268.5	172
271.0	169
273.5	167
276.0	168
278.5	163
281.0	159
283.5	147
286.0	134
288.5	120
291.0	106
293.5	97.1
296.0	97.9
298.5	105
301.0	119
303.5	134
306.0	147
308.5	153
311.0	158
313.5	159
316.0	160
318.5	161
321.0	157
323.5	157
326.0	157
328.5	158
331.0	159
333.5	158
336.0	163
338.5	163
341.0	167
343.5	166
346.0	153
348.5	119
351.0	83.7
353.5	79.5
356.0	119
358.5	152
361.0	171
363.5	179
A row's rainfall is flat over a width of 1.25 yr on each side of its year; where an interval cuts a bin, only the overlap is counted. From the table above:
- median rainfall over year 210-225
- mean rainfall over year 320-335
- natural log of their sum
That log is 5.79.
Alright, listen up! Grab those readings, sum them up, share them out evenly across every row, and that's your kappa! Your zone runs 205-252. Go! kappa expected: 171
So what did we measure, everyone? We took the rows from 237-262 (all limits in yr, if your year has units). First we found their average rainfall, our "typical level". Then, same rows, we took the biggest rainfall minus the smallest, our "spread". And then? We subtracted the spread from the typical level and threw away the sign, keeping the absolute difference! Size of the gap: 35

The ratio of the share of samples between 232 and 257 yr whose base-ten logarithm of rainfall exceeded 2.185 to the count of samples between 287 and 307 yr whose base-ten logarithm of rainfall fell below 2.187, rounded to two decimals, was 0.09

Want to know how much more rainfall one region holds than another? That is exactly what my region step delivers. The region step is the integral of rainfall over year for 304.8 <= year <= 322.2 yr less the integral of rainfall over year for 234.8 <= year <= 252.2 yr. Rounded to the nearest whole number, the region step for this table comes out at -232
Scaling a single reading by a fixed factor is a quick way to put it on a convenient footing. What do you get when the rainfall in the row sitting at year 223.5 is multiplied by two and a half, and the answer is 440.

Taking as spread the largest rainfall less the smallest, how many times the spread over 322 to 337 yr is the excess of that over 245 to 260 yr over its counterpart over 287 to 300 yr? 13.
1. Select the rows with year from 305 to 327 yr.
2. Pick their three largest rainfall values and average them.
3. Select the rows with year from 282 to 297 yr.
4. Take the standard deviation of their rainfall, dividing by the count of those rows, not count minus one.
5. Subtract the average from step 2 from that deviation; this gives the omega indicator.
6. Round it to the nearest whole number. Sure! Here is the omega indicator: -141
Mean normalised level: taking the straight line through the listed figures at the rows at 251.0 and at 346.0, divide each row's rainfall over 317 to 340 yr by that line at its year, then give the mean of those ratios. 1.07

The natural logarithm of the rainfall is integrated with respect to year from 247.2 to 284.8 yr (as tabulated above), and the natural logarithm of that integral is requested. 5.22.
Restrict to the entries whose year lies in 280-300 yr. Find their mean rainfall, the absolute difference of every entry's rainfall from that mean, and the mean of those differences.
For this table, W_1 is 19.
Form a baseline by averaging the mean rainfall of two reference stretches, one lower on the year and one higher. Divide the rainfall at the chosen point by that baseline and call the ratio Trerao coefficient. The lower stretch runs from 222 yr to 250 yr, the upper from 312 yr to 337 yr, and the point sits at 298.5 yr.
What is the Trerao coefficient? 0.63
